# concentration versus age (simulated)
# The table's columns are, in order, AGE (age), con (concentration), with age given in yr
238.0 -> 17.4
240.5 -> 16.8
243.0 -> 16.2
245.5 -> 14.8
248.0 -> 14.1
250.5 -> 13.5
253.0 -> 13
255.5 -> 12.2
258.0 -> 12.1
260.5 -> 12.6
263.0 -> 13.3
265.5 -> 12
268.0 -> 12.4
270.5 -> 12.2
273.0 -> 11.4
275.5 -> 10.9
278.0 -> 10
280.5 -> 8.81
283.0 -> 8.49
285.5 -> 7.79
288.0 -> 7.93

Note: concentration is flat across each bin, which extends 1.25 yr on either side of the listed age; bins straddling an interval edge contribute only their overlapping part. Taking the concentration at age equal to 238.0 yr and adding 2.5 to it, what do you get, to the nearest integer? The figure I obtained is 20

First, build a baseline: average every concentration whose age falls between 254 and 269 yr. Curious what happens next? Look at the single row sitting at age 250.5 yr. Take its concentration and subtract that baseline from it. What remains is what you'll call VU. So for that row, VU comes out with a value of 1.1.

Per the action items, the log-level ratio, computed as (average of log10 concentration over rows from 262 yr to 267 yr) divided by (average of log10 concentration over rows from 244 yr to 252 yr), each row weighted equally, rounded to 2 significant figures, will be 0.96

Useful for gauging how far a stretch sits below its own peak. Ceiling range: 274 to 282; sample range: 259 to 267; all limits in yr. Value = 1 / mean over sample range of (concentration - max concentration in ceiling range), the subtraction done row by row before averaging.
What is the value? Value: 0.6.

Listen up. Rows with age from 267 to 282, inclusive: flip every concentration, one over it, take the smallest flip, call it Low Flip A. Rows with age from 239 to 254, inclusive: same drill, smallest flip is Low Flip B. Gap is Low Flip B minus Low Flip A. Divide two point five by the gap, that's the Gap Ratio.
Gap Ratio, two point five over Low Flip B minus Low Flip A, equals -118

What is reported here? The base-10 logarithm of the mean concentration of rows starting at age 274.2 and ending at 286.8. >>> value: 0.96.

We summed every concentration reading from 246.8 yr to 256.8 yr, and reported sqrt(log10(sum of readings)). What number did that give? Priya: 1.31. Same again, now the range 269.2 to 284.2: 1.34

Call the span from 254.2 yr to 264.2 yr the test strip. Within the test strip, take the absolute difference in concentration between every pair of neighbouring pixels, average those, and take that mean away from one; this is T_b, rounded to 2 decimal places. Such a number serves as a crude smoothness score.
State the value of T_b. 0.57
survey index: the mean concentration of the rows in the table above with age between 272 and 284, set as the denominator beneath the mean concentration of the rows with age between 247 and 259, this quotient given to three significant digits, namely 1.31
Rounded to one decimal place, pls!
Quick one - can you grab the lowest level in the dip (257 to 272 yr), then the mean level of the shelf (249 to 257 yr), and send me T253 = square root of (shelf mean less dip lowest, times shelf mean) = 3.4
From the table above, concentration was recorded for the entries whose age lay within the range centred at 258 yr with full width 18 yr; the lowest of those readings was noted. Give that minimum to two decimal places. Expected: 12.00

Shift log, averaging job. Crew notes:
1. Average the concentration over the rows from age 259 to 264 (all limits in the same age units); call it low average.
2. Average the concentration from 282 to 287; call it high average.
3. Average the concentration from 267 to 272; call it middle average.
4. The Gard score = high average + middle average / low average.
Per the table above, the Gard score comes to 9.1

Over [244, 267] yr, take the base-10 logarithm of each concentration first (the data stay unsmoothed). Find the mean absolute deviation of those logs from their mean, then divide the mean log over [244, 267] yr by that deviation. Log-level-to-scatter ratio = 44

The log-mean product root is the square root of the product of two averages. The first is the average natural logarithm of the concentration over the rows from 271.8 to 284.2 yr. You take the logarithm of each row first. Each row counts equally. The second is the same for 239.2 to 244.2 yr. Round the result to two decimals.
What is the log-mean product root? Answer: 2.53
